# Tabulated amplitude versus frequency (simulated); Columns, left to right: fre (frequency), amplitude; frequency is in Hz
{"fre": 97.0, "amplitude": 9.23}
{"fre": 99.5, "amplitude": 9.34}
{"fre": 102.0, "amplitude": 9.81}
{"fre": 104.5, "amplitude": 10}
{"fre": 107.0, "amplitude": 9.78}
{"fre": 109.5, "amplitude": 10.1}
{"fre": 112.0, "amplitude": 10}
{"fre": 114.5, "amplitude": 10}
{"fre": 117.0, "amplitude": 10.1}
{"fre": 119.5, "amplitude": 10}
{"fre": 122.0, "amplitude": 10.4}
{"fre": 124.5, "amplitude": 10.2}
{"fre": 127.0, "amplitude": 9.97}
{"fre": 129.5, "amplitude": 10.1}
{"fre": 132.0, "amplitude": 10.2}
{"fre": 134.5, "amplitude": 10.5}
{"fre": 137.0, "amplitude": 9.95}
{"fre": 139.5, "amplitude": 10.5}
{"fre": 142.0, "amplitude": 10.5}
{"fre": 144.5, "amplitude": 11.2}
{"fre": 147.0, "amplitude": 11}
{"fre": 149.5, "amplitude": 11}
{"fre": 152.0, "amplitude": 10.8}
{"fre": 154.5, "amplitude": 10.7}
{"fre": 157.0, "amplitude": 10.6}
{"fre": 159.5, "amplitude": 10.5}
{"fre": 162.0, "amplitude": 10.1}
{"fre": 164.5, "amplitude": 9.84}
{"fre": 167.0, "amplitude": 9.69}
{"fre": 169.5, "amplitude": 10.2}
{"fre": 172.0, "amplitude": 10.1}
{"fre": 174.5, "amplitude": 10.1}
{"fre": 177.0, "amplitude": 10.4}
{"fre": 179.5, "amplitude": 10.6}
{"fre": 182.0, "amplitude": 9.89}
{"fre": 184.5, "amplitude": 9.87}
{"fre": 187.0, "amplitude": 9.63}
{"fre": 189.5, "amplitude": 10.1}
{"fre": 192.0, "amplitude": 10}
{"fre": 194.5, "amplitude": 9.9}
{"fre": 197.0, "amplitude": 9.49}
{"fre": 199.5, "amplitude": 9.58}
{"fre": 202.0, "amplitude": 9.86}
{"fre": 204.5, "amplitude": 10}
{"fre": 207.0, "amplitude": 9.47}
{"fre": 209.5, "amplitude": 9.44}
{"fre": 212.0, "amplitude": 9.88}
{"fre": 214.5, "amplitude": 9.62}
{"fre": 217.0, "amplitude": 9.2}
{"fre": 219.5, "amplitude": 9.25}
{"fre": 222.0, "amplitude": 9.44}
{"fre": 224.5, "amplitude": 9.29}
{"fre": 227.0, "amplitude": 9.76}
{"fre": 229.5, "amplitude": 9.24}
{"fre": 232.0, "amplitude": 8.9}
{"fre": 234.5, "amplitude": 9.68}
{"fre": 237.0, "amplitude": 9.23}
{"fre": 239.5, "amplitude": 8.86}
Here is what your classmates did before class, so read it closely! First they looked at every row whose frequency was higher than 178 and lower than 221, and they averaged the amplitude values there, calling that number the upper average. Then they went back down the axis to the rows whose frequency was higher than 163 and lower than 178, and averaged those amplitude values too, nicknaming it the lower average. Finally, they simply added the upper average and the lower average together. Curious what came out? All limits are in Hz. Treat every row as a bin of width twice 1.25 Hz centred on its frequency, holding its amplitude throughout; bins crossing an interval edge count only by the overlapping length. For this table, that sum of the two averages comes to 19.8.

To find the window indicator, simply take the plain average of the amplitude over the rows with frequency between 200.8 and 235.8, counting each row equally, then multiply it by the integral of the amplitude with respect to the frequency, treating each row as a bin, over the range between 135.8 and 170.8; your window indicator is 3482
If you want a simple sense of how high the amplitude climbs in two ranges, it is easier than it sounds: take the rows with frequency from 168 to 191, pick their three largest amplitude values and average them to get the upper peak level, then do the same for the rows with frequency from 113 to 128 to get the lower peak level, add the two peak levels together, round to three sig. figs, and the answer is 20.6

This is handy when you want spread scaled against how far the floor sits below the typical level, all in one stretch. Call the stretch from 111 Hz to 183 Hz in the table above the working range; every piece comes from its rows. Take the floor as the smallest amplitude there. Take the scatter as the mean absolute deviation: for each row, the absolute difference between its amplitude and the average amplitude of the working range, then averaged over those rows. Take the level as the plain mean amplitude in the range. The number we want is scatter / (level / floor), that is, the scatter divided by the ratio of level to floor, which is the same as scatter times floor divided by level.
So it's 0.30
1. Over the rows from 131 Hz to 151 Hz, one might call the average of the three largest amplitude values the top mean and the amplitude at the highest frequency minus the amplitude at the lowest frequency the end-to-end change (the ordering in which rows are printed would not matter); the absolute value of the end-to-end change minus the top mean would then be 10.3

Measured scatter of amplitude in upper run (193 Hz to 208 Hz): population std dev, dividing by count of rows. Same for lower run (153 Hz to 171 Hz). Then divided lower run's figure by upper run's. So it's 1.7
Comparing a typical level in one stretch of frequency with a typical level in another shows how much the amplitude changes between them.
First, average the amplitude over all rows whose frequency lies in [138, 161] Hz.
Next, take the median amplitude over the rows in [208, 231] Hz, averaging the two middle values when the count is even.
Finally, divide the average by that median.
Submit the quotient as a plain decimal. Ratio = 1.14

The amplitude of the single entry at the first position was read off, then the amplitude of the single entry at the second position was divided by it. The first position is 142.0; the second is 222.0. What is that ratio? 0.90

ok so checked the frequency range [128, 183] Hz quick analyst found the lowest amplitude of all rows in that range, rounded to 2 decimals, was 9.69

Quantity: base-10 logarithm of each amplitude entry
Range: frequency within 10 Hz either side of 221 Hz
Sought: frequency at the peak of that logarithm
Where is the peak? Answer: 212.0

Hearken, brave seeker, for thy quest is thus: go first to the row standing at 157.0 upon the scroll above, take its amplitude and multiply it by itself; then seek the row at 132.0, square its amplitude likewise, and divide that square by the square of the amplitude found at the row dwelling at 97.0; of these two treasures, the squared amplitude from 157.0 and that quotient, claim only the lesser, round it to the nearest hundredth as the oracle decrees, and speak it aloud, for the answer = 1.22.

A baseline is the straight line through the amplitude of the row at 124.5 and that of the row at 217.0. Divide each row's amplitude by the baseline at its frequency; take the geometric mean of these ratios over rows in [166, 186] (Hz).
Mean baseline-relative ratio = 1.05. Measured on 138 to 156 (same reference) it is 1.09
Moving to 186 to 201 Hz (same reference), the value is 1.03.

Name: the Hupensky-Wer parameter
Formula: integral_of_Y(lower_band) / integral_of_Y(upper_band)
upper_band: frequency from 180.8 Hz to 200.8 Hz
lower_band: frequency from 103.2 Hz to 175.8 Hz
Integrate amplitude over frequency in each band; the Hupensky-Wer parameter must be 3.8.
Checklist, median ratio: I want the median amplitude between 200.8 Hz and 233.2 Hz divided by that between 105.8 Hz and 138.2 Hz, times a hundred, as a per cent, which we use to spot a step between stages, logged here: 93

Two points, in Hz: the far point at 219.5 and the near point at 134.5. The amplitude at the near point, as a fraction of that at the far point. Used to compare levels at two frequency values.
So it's 1.14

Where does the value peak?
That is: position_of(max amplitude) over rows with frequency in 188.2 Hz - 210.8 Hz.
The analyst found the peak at 189.5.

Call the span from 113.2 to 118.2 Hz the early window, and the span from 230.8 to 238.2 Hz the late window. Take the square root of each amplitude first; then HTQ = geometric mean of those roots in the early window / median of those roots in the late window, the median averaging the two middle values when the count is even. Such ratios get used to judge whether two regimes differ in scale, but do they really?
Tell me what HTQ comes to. 1.04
